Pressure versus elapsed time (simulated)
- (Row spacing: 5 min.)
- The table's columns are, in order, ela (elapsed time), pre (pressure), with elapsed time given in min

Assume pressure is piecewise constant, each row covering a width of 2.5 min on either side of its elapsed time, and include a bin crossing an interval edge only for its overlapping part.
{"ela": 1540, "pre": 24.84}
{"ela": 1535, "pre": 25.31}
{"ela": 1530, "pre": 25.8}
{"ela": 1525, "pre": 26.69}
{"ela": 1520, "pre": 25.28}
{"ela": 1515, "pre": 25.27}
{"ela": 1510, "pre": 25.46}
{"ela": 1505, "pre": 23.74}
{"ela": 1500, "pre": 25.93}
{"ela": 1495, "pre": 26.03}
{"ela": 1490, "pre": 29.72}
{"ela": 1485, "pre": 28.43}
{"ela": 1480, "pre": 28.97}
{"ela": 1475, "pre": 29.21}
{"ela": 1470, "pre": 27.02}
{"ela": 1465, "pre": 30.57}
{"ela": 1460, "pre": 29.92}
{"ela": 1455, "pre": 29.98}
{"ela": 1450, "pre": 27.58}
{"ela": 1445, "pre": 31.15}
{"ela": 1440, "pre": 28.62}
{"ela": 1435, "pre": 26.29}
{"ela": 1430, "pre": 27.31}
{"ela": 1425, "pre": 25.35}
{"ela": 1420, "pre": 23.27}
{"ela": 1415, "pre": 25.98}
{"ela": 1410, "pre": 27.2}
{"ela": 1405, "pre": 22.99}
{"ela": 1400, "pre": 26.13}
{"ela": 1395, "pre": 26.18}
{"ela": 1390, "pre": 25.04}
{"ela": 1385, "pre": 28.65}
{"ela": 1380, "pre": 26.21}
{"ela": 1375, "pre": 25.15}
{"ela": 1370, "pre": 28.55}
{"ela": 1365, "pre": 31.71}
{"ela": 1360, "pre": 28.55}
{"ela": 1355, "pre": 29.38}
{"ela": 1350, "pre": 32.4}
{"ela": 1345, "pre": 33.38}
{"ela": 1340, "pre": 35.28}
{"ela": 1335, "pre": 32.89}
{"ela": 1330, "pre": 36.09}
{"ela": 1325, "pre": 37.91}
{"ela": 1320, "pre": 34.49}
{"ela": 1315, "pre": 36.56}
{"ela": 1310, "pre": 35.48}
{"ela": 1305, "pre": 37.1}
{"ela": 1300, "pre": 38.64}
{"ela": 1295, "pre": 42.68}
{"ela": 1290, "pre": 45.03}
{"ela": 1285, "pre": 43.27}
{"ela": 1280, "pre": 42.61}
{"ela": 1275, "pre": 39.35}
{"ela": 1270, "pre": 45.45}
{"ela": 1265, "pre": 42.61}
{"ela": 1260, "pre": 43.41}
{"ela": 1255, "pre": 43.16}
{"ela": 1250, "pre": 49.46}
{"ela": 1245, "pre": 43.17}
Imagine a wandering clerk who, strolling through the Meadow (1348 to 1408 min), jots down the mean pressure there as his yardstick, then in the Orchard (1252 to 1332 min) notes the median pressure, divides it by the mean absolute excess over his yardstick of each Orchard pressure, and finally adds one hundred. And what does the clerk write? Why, 103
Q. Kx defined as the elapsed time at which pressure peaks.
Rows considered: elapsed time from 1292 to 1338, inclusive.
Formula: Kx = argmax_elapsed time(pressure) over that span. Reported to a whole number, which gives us 1295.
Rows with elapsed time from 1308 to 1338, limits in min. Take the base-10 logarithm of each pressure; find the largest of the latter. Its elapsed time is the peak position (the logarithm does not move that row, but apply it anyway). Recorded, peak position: 1325 min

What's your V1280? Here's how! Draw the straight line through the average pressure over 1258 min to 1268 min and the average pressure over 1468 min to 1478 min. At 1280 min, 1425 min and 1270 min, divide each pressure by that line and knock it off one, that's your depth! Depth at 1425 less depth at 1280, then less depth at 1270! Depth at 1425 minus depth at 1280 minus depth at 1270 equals 0.28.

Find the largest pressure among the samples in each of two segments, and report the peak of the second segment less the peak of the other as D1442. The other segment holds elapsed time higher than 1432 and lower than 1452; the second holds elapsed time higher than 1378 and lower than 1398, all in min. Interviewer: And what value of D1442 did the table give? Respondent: -2.5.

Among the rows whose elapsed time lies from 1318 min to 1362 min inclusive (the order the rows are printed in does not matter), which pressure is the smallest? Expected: 28.55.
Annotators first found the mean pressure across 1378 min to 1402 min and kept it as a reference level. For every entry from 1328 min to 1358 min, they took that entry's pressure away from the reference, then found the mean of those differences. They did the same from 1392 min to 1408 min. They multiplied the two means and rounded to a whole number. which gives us -9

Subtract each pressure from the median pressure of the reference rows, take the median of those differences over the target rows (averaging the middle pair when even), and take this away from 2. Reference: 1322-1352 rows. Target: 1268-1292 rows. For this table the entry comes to 11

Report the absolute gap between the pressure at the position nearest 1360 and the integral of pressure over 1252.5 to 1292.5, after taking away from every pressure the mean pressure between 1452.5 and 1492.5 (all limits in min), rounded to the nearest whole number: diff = 556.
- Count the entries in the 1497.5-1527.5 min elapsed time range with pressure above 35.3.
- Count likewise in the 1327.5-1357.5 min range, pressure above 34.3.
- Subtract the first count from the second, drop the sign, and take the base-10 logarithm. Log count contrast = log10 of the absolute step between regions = 0.30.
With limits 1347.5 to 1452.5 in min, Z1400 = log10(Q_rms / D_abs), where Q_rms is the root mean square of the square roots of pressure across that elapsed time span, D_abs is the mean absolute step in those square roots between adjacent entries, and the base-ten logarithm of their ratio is 1.37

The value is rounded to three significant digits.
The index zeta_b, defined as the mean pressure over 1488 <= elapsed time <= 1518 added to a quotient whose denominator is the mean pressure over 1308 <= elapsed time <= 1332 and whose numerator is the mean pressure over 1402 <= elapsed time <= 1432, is 26.7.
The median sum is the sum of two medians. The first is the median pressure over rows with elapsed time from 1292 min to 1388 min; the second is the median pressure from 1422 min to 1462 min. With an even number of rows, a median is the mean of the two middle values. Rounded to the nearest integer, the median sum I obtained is 61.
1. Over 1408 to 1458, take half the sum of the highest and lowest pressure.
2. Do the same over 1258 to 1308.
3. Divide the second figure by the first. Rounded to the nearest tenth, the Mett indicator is 1.5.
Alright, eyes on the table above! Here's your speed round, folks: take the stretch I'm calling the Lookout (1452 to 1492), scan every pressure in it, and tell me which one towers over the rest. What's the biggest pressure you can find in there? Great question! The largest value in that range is 30.57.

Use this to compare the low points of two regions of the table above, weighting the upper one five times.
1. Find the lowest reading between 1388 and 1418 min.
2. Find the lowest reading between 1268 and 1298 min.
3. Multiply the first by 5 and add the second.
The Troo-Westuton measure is 154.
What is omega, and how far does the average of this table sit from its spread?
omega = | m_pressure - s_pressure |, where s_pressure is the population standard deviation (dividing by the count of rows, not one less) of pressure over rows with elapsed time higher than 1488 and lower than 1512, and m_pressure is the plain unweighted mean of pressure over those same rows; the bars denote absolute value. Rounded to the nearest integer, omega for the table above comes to 24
